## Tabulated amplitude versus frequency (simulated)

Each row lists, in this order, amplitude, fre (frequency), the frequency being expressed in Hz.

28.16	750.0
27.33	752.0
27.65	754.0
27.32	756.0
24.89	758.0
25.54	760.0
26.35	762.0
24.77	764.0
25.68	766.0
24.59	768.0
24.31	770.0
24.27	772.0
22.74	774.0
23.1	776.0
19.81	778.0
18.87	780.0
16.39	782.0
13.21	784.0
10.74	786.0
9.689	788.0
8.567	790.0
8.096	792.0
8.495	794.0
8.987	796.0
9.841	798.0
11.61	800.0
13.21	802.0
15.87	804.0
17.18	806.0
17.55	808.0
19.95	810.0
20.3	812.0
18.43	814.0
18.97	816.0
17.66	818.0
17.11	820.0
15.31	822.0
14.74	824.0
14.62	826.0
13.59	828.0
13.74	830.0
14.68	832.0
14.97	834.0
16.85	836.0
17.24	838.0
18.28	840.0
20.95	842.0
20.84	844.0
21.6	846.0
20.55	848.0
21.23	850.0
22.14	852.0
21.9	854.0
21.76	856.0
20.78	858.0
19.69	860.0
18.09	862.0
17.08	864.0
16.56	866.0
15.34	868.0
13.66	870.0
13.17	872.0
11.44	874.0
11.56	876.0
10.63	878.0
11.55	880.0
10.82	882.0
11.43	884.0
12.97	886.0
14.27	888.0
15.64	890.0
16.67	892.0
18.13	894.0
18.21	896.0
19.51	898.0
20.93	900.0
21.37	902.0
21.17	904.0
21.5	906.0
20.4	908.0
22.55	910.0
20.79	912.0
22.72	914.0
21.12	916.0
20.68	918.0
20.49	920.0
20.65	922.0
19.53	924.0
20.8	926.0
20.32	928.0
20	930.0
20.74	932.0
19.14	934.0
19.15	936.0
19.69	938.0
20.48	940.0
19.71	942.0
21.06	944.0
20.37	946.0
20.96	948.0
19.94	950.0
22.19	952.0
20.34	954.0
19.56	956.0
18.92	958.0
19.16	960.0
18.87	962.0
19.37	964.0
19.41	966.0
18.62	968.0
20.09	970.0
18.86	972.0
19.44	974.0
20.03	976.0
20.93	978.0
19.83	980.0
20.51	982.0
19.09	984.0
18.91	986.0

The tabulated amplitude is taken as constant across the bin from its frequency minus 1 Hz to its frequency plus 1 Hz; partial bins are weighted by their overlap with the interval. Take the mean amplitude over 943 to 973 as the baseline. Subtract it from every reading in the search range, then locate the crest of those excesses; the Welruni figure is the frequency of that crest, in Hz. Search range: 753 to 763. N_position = 754.0 Hz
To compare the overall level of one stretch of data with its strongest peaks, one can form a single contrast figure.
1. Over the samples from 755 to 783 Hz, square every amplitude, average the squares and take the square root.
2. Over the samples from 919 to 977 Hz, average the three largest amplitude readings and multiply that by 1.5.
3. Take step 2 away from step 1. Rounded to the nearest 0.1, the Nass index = -8.4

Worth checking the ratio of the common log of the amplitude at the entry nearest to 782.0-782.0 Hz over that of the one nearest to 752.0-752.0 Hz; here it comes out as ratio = 0.85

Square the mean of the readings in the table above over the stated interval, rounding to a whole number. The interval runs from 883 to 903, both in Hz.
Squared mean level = 286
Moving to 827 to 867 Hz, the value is 347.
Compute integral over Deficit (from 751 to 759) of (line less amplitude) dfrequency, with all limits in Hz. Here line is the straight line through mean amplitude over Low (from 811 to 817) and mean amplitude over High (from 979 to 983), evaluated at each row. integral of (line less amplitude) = -63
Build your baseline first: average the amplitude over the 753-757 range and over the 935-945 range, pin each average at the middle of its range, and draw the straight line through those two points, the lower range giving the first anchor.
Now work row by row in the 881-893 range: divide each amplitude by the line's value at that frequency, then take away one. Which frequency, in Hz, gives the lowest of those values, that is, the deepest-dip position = 882.0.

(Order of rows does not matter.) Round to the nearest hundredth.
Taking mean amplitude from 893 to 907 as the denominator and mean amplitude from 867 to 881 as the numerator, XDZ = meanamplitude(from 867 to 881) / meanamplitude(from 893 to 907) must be 0.62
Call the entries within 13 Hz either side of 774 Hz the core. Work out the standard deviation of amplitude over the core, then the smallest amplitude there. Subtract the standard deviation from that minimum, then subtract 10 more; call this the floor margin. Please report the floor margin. -4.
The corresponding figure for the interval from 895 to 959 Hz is 7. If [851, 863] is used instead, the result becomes 7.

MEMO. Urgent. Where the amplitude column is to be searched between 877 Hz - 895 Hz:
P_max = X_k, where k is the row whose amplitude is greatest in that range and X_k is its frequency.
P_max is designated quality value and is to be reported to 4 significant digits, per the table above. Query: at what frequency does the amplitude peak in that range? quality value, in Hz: 894.0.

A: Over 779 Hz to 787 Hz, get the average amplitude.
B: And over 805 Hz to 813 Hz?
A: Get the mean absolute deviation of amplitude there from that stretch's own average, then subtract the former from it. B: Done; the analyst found -13.4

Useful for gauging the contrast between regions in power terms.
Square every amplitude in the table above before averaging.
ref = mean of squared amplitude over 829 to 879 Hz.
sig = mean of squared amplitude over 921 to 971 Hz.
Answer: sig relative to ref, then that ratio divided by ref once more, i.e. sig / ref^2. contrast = 0.0040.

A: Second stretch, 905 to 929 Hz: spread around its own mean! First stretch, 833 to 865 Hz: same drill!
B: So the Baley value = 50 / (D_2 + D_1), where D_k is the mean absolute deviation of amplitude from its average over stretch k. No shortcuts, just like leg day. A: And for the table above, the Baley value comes 19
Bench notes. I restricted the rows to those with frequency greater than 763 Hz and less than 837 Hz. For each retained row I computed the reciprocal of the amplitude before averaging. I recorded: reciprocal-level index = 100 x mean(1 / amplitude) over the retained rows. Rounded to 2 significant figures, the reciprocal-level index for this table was 6.8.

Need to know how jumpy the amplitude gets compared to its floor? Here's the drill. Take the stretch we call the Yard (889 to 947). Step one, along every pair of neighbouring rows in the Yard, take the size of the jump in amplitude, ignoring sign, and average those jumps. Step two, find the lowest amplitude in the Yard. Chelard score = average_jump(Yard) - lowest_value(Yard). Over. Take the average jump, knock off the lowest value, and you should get -15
